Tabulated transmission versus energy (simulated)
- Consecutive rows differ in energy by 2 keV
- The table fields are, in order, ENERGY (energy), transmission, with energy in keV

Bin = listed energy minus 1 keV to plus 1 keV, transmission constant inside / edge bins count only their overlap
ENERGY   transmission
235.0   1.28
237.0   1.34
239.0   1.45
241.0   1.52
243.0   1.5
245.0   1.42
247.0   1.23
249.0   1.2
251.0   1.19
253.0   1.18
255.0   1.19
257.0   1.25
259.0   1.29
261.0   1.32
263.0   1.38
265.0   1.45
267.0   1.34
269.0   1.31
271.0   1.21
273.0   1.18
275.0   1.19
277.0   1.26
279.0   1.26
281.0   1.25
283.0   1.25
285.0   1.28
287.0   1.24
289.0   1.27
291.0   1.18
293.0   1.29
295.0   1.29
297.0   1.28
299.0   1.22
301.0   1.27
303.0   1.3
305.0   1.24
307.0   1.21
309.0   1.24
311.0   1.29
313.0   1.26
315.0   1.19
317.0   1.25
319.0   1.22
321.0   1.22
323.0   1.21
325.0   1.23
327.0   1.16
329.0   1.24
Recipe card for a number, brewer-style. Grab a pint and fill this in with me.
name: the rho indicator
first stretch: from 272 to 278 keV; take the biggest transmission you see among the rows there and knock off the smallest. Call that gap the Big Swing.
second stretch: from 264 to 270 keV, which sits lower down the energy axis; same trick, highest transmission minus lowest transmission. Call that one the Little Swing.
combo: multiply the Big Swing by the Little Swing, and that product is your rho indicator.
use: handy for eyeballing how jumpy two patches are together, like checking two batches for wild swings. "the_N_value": 0.011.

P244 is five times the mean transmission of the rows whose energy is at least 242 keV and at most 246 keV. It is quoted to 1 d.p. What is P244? 7.3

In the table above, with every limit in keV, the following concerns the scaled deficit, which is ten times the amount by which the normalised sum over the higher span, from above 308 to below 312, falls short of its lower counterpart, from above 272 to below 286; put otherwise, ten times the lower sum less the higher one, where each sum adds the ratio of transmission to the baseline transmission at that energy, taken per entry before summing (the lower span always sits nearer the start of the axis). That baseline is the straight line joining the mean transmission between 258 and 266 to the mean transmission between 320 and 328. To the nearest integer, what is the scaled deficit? 45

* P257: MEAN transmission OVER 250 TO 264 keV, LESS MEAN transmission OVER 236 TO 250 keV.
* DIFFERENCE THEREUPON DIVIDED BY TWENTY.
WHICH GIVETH -0.0061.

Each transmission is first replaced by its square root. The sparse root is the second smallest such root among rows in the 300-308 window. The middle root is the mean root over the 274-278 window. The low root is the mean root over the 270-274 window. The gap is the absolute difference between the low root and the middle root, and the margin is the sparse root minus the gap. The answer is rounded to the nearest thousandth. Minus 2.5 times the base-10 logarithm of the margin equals -0.103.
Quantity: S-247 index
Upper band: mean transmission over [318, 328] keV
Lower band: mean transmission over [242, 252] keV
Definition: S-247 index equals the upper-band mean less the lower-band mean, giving -0.10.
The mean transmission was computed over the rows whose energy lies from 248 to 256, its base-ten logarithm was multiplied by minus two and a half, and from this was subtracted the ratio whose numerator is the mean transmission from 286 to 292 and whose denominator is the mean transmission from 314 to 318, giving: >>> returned -1.20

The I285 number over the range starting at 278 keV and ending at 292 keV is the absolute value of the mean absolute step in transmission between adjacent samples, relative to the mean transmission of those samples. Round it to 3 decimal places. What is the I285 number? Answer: 0.027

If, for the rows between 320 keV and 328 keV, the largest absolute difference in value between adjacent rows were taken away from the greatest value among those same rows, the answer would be 1.16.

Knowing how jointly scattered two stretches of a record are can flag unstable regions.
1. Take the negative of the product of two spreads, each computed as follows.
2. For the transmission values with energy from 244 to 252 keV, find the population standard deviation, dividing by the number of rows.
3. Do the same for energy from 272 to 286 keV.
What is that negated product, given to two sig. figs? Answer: -0.0033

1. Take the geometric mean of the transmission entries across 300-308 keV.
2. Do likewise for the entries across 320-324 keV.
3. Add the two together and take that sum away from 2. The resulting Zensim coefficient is -0.47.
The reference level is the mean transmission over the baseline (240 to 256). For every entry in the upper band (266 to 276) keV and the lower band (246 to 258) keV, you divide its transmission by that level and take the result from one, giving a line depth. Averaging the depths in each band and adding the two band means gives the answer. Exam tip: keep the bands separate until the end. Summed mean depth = 0.12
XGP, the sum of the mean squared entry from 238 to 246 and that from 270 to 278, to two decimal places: 3.63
